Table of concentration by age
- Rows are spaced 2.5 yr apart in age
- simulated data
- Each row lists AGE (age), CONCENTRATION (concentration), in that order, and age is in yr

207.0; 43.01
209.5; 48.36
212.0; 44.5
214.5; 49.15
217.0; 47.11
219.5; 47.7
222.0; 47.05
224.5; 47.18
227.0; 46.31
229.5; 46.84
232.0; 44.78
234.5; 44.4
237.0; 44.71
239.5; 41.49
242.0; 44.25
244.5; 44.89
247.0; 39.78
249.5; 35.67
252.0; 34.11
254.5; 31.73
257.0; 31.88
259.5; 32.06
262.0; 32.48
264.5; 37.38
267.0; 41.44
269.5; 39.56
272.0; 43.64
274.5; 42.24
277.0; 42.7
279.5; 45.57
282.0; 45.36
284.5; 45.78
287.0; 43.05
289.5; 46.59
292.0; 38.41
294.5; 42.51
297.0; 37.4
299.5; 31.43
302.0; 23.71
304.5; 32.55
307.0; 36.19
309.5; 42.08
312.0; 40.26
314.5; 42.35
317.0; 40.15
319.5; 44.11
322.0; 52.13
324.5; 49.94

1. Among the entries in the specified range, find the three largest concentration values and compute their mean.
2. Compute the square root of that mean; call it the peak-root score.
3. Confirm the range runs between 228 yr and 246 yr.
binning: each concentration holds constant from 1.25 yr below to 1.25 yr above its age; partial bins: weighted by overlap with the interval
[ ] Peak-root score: 6.75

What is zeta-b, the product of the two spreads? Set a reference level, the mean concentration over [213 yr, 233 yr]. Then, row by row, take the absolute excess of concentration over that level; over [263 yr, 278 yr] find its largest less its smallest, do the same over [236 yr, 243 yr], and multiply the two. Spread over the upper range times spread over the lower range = 20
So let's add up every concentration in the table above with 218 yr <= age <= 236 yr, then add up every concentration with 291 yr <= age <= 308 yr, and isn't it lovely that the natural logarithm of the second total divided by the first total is -0.29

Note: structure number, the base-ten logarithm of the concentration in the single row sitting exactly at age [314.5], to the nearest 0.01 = 1.63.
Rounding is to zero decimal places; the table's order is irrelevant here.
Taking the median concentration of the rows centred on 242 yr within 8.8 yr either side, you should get 44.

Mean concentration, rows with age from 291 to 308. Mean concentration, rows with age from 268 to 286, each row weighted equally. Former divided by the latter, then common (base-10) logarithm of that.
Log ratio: -0.10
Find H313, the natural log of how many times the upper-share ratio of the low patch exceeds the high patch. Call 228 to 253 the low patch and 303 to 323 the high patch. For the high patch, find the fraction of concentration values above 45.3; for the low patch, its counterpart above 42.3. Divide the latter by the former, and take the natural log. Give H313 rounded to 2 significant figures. 1.6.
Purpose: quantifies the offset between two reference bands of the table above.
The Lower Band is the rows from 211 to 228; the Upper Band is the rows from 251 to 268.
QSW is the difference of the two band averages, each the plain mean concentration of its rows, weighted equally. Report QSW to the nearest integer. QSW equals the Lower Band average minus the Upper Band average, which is 13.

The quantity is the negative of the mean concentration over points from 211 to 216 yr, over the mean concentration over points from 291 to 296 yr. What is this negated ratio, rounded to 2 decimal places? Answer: -1.16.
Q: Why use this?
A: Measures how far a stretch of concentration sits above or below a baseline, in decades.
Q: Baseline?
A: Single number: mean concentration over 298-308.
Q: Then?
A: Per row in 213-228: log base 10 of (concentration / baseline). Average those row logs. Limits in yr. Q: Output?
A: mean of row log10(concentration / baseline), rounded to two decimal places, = 0.18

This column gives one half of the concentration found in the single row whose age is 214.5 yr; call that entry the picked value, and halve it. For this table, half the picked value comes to 24.6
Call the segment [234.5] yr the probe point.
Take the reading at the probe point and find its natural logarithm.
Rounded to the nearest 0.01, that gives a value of 3.79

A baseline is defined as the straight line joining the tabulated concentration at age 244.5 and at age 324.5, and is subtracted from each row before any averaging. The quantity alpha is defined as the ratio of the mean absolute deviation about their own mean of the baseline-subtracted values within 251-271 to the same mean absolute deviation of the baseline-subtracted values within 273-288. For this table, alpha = 2.17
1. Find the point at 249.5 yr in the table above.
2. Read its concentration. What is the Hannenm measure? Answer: 35.67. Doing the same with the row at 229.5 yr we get 46.84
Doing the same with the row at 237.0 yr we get 44.71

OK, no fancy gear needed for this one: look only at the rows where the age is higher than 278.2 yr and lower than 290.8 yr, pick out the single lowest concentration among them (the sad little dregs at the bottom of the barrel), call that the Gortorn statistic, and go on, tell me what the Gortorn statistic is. 43.05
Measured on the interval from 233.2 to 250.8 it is 35.67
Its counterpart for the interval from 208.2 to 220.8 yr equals 44.5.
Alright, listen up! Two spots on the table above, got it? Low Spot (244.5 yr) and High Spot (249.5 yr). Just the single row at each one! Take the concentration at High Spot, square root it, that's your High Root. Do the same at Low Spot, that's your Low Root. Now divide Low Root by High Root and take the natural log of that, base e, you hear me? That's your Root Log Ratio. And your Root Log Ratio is 0.11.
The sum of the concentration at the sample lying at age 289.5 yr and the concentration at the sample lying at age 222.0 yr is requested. 94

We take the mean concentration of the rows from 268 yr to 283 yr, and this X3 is 43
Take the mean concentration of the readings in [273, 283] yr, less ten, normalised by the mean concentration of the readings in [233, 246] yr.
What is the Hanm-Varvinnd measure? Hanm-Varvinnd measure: 0.77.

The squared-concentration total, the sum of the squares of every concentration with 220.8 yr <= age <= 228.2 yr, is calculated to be 6584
